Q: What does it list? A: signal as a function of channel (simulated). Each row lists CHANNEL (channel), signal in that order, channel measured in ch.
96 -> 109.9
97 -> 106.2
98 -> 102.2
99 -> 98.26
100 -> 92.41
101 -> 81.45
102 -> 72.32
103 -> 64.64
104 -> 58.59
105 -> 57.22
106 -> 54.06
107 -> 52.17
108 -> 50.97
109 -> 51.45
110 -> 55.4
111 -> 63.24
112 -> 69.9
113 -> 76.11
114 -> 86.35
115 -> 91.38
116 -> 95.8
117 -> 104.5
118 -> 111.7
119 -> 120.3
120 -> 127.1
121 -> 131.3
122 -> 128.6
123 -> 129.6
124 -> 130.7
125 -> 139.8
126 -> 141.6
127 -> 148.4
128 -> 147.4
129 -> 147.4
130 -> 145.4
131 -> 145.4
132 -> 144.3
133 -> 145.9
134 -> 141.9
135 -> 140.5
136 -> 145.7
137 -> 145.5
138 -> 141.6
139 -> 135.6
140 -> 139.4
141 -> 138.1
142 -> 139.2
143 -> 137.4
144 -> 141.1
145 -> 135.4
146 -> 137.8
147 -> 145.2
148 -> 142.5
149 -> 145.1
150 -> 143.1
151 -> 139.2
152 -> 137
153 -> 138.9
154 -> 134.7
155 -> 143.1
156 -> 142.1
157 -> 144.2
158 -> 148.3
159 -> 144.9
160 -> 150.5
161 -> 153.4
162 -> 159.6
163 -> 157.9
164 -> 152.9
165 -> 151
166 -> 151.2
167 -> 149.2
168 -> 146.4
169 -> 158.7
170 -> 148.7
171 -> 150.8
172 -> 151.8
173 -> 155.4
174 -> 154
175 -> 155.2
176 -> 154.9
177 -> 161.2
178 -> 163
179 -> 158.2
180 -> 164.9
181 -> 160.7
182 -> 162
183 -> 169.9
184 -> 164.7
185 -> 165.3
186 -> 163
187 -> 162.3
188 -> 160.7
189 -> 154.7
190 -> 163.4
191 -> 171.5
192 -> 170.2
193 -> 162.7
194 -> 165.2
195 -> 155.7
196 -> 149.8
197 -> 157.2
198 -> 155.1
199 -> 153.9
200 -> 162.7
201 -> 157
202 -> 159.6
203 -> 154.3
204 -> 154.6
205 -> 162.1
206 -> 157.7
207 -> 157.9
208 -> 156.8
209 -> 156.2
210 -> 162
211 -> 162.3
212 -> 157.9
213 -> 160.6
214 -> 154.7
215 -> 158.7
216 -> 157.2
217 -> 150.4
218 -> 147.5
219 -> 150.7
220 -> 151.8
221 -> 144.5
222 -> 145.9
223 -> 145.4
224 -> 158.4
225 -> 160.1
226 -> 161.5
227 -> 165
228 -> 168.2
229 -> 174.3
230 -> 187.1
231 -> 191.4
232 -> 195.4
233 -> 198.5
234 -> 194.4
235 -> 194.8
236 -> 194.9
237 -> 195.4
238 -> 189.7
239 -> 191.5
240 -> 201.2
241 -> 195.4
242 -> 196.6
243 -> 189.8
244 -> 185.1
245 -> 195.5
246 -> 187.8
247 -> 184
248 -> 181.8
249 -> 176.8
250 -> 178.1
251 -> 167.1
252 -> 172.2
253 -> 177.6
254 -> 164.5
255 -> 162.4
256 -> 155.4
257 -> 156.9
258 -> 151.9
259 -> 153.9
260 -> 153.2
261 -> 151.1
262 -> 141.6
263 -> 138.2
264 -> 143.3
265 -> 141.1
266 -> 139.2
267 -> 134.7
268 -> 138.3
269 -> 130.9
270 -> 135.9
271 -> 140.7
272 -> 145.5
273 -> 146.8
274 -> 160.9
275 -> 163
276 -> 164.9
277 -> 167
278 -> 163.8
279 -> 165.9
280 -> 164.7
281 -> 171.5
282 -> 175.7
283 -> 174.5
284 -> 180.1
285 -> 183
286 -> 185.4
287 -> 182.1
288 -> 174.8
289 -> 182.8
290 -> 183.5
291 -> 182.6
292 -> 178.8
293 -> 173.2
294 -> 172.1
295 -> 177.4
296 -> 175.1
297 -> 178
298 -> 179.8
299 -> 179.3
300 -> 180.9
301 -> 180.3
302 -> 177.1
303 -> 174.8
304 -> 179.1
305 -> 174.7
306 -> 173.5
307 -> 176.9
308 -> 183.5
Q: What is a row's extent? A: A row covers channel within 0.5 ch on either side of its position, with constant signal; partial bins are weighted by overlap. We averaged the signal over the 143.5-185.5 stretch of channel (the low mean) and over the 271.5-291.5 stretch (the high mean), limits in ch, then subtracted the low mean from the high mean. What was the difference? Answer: 20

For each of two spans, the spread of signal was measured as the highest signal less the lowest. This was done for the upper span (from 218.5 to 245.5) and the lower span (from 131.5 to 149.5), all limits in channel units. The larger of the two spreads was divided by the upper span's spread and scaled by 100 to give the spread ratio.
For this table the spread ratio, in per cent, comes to 100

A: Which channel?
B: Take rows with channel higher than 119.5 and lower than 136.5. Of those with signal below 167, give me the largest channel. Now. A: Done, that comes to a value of 136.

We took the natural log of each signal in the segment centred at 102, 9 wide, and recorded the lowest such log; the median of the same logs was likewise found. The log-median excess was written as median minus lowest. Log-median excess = 0.29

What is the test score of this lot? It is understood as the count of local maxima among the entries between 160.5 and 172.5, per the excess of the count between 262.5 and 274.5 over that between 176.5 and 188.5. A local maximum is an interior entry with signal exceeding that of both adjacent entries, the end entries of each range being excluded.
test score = -1.5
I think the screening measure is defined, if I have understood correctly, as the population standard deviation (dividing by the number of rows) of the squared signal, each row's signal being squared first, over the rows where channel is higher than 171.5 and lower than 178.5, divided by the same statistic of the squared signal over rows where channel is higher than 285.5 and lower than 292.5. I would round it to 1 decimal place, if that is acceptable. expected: 1.0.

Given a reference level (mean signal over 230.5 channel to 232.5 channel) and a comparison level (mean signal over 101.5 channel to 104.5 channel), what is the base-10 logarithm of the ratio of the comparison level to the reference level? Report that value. -0.5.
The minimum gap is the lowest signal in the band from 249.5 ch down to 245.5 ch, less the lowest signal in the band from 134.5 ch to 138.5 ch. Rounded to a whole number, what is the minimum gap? 36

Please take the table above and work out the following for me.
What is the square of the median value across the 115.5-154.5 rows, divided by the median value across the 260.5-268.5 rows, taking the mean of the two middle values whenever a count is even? 139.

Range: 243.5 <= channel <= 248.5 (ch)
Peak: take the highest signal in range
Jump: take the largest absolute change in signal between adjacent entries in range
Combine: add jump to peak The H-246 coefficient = 206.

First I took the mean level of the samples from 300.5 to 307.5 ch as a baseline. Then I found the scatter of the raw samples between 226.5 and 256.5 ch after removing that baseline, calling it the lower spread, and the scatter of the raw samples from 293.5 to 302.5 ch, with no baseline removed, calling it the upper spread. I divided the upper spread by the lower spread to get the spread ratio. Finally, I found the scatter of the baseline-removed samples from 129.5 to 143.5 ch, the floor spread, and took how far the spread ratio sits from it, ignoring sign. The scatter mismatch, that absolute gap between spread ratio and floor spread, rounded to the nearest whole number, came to 3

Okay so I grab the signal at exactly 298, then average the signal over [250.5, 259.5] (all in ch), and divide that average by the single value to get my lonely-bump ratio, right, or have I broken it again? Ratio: 0.90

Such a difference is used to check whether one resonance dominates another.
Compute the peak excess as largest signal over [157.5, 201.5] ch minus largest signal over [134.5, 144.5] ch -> 26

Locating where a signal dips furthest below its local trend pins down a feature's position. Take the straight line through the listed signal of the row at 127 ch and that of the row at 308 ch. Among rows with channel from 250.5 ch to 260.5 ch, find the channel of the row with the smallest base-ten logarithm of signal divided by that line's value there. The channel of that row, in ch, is 258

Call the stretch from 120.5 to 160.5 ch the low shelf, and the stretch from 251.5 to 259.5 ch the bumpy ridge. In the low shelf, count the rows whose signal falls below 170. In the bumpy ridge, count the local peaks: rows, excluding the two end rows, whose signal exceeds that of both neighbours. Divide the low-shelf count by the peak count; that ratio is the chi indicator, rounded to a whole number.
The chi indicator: 20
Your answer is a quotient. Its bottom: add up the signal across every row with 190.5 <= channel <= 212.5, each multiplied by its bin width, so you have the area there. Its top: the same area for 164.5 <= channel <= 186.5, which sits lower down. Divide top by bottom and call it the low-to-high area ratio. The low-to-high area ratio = 0.99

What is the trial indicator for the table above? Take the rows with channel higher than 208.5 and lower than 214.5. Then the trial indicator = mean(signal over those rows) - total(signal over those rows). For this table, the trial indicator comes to -795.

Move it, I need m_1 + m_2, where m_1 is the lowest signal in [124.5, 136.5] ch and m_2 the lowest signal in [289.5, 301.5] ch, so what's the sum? 312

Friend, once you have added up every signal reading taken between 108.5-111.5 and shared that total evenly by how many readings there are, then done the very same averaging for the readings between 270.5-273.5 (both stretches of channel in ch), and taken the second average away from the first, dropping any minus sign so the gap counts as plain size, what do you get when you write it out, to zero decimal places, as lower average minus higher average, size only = 88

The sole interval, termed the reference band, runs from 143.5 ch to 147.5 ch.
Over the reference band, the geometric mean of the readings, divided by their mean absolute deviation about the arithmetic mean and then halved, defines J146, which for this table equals 21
